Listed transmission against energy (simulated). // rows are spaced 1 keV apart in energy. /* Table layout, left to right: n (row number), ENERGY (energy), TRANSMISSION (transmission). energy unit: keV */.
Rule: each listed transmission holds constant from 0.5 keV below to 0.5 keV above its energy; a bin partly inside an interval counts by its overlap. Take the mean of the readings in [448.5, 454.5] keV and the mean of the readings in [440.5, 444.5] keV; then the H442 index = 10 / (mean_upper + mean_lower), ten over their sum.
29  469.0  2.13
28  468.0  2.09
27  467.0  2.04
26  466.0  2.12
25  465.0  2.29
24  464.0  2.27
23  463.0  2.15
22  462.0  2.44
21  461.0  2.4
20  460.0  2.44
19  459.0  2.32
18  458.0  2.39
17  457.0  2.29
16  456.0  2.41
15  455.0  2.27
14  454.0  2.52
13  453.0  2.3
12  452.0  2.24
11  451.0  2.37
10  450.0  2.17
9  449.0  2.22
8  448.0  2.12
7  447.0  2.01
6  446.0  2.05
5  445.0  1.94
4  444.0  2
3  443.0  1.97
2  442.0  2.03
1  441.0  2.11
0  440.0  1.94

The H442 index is 2.309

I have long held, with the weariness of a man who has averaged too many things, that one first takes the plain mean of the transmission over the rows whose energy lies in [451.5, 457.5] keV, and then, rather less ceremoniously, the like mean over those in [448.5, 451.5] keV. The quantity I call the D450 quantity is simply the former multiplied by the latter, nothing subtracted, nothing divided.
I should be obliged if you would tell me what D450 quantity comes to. 5.27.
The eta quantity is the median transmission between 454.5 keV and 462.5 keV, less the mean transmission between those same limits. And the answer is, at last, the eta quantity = 0.025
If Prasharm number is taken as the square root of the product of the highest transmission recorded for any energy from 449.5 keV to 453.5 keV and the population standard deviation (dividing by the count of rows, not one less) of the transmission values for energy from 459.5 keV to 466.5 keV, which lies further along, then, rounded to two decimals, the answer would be 0.54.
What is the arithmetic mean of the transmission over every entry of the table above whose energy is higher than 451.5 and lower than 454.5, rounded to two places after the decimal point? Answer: 2.35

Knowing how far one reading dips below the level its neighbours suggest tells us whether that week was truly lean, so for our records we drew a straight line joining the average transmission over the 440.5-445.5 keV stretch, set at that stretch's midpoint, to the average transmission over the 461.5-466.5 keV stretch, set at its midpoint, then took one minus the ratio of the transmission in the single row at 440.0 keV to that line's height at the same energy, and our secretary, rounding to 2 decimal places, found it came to 0.02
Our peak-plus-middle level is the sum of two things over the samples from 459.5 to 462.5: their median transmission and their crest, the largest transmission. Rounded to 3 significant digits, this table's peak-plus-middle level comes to 4.88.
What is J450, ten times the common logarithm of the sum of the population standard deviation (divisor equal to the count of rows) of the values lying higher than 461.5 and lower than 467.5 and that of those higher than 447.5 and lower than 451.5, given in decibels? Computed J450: -6.5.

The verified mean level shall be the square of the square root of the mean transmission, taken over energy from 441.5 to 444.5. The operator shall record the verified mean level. 2.0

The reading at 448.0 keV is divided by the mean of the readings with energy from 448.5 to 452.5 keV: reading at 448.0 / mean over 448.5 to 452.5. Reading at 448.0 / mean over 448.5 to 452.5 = 0.94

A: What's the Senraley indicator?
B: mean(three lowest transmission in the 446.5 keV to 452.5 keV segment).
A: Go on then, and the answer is 2.10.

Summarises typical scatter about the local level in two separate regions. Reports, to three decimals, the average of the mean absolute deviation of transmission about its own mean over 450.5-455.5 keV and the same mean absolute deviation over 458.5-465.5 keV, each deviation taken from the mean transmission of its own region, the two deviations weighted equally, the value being 0.083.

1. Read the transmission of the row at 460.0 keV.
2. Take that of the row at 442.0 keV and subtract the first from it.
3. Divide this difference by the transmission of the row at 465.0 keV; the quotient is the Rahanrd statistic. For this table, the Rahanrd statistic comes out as -0.179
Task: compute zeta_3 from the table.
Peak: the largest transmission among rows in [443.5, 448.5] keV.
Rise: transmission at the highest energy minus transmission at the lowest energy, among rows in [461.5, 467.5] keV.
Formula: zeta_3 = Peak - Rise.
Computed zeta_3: 2.52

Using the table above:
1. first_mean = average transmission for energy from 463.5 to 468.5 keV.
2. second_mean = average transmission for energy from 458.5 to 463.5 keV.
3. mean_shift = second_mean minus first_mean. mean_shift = 0.2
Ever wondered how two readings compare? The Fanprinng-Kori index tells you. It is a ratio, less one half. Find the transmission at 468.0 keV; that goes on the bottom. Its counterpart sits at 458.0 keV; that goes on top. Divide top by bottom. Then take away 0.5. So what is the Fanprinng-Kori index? 0.64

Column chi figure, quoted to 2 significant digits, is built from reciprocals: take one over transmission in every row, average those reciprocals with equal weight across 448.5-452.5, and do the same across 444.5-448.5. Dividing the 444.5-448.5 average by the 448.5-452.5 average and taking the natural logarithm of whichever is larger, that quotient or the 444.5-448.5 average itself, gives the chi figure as 0.10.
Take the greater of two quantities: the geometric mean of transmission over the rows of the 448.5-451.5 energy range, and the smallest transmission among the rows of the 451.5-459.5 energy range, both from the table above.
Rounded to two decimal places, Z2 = 2.25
